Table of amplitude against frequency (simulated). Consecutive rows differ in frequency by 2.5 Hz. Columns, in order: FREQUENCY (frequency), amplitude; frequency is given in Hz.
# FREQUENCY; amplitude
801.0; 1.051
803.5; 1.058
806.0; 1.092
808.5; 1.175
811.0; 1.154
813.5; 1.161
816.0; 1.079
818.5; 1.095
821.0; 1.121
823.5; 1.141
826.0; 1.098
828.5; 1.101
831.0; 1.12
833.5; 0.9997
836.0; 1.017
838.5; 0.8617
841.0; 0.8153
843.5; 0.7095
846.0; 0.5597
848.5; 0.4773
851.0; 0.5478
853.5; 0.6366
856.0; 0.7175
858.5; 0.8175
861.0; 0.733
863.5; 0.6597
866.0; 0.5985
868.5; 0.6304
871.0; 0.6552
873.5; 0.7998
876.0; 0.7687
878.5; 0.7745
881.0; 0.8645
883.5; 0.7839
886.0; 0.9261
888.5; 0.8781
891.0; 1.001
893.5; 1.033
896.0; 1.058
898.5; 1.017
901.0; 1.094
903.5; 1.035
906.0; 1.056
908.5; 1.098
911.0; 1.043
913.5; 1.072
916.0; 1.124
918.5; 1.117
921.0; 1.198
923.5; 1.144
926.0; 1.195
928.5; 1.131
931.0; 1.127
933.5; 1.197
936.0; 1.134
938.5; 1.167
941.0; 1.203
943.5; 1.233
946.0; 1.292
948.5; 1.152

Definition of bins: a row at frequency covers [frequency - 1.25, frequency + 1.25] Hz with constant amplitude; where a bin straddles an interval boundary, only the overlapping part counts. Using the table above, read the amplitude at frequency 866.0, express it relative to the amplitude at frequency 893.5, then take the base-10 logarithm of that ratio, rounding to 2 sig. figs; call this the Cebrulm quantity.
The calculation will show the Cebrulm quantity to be -0.24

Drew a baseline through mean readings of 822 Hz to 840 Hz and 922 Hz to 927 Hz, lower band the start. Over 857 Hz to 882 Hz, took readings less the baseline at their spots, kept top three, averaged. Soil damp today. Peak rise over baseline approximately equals -0.3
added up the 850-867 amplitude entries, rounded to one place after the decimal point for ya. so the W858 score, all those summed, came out 4.7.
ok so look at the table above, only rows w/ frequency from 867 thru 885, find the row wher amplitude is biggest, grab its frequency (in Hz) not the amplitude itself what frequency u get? 881.0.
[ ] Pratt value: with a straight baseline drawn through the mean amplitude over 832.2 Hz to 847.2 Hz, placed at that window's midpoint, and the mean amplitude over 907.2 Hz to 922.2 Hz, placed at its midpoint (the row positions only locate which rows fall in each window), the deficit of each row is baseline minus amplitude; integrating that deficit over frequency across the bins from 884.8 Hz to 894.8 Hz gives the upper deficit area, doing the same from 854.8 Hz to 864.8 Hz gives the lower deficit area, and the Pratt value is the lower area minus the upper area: 1.2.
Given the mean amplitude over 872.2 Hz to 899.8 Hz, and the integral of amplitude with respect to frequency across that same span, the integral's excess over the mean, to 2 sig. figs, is 24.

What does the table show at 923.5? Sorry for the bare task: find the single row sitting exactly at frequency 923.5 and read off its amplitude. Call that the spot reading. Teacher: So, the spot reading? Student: 1.144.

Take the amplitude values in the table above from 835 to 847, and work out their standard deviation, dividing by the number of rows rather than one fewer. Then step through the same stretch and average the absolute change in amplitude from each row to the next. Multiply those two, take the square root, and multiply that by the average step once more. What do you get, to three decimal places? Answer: 0.015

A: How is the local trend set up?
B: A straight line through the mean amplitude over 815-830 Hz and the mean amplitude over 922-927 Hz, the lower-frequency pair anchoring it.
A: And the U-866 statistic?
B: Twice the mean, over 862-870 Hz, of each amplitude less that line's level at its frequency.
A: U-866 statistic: -1.0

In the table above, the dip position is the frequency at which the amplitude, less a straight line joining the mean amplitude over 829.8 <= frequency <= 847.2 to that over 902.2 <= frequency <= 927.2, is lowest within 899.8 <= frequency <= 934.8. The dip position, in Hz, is 911.0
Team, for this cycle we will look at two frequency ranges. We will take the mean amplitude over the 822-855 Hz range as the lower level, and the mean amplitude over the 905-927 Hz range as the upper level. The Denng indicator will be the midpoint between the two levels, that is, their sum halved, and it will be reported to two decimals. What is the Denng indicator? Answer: 0.98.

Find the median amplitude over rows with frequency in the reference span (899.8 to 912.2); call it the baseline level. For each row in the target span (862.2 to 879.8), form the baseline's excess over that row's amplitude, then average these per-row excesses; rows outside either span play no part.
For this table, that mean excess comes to 0.36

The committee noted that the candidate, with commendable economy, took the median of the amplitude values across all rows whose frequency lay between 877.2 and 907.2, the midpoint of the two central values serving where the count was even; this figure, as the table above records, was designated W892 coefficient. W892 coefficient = 1.01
